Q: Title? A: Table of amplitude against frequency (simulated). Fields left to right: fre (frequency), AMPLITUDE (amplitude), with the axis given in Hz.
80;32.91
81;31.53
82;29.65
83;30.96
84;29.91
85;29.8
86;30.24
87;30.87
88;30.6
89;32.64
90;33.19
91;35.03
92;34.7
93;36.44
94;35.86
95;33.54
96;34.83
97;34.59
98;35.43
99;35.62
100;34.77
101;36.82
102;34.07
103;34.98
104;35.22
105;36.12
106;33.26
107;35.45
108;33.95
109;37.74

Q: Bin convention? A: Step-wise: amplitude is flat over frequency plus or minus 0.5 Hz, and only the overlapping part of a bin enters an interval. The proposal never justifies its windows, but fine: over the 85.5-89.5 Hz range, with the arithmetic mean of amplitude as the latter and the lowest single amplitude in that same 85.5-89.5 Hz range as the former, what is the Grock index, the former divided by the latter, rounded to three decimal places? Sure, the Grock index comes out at 0.973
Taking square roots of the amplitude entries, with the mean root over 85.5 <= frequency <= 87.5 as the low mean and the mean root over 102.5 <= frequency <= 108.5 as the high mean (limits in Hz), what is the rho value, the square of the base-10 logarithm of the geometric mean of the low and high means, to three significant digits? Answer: 0.573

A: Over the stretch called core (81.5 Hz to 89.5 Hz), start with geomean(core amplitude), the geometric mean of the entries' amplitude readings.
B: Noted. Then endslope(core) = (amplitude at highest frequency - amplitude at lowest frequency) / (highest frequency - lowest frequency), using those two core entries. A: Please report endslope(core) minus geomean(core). -30.1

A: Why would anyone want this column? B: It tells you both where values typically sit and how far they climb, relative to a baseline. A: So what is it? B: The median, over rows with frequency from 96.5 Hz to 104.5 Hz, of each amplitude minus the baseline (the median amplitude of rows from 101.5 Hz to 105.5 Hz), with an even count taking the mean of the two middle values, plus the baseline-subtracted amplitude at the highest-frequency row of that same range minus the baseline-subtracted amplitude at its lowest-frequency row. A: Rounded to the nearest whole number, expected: 1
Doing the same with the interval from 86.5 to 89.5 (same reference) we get -2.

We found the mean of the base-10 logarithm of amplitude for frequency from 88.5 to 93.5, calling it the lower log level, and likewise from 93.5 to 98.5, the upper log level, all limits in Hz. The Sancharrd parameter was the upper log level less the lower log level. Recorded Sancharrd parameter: 0.01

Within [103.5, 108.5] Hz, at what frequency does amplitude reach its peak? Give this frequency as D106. 105 Hz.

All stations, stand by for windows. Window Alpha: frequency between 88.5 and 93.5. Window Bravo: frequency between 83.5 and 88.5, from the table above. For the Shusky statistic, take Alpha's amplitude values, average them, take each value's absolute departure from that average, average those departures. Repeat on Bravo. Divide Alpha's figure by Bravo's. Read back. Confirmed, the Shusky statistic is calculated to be 3.3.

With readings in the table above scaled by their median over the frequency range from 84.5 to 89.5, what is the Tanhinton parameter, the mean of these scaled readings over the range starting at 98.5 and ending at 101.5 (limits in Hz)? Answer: 1.17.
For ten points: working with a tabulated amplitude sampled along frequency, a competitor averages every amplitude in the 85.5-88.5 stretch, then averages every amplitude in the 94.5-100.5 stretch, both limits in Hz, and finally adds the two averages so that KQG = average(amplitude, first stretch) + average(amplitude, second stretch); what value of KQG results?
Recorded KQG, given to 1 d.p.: 65.4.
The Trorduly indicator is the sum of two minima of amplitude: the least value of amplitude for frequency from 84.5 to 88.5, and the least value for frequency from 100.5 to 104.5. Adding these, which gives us 63.9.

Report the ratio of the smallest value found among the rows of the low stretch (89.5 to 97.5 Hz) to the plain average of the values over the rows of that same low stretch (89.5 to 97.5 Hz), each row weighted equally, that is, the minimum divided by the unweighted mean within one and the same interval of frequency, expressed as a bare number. 0.954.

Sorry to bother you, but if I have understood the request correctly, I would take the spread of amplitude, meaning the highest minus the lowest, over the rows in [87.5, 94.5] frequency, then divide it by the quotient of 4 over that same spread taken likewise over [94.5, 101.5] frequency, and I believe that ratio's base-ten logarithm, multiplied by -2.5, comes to -1.7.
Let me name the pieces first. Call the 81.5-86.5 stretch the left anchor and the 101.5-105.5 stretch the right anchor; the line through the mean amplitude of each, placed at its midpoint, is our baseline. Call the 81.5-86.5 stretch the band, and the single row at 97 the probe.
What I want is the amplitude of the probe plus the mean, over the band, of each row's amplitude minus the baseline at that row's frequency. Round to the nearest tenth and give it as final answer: 34.6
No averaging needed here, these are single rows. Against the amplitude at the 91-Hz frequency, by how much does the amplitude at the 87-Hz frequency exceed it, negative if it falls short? -4.2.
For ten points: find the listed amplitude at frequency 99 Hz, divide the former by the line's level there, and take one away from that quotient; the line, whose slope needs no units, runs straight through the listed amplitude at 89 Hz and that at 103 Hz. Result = 0.038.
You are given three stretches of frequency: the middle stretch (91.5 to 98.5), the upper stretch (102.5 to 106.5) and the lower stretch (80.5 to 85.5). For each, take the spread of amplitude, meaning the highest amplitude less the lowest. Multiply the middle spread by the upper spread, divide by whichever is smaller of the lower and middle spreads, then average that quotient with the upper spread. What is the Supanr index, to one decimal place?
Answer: 3.6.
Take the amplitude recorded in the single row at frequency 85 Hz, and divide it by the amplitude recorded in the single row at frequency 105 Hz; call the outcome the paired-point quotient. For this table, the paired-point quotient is 0.83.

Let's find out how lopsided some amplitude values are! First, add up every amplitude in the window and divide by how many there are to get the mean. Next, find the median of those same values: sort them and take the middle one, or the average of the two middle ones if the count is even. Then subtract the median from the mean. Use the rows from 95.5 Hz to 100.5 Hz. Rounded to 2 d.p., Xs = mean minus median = 0.22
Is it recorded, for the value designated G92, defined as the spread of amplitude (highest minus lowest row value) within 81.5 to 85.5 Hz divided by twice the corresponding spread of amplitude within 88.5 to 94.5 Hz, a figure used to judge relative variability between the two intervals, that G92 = 0.17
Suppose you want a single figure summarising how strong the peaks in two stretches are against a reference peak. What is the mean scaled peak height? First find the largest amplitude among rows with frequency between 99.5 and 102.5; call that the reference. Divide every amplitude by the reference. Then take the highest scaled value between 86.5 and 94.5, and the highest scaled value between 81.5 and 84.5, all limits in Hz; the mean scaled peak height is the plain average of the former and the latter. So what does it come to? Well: 0.92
